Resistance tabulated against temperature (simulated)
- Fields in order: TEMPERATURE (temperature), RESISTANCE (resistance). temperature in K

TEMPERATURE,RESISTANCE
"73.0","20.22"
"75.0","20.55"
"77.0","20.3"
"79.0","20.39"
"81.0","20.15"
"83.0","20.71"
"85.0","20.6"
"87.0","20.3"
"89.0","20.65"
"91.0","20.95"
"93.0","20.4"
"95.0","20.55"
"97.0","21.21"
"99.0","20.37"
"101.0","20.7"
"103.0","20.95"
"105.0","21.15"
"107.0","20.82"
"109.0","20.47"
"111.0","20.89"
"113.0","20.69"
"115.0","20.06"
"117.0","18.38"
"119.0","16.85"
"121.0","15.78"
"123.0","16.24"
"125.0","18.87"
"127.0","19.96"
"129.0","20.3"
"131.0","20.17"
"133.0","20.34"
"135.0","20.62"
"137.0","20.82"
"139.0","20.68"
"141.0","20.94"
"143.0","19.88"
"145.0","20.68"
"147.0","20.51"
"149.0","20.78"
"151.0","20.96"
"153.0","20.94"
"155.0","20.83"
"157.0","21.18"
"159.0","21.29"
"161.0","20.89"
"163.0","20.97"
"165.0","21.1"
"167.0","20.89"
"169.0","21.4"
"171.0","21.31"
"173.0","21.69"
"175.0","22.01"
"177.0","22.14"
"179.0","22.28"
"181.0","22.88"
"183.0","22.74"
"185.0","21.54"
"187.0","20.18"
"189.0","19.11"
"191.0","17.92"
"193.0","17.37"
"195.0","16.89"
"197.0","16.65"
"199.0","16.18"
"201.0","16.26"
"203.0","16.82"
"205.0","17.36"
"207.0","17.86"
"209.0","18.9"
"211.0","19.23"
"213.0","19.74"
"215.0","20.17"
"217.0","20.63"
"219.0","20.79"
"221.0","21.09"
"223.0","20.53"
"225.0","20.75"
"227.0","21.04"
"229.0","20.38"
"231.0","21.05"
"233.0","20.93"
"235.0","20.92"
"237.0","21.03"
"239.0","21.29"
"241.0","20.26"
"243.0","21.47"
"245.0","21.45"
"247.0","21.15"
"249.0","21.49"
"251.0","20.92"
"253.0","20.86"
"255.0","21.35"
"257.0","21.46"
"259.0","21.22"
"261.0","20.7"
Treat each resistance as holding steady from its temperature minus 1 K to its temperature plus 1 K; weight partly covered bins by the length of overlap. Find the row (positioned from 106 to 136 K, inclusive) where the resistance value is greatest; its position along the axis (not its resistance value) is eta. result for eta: 111.0 K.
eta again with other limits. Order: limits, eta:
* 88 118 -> 97.0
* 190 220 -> 219.0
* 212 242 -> 239.0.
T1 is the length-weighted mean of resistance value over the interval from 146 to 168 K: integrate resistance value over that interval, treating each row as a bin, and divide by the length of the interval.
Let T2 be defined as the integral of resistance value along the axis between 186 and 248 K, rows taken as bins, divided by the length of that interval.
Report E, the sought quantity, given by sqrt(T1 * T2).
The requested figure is 20.22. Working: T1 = 20.9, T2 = 19.53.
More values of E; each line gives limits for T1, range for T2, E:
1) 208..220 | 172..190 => 20.75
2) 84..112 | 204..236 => 20.40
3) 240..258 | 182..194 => 20.47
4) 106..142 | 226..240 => 20.27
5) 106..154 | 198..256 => 19.96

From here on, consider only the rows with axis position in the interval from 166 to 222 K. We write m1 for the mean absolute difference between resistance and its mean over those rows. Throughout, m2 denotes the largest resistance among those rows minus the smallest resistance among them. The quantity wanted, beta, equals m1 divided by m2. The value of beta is 0.278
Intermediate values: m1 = 1.86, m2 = 6.7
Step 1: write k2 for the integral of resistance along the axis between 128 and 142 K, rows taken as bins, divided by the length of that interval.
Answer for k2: 20.6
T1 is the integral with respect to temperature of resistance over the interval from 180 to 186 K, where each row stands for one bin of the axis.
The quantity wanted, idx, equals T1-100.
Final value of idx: 34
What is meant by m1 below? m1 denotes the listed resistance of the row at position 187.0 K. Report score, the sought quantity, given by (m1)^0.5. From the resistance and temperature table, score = 4.49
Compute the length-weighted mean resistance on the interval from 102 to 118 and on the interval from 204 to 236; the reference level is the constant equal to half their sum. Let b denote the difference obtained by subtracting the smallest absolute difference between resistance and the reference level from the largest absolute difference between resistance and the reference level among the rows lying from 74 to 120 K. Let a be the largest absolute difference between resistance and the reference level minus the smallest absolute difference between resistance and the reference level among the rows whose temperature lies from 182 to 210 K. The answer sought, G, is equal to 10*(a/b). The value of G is 12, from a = 4.00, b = 3.4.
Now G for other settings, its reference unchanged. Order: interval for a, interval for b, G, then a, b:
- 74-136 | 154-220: 11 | 4.43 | 4.0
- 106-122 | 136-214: 11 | 4.28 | 4.0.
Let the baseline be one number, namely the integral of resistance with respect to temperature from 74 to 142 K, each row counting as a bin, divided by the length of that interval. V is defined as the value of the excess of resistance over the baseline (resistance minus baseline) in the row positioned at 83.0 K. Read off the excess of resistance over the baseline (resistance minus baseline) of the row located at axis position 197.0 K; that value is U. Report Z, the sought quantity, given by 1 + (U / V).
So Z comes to -4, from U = -3.4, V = 0.6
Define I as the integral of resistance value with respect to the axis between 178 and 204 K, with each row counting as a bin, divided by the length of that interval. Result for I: 19.0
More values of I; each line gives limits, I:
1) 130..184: 21.1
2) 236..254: 21.1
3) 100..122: 19.7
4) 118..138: 19.0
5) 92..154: 20.1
